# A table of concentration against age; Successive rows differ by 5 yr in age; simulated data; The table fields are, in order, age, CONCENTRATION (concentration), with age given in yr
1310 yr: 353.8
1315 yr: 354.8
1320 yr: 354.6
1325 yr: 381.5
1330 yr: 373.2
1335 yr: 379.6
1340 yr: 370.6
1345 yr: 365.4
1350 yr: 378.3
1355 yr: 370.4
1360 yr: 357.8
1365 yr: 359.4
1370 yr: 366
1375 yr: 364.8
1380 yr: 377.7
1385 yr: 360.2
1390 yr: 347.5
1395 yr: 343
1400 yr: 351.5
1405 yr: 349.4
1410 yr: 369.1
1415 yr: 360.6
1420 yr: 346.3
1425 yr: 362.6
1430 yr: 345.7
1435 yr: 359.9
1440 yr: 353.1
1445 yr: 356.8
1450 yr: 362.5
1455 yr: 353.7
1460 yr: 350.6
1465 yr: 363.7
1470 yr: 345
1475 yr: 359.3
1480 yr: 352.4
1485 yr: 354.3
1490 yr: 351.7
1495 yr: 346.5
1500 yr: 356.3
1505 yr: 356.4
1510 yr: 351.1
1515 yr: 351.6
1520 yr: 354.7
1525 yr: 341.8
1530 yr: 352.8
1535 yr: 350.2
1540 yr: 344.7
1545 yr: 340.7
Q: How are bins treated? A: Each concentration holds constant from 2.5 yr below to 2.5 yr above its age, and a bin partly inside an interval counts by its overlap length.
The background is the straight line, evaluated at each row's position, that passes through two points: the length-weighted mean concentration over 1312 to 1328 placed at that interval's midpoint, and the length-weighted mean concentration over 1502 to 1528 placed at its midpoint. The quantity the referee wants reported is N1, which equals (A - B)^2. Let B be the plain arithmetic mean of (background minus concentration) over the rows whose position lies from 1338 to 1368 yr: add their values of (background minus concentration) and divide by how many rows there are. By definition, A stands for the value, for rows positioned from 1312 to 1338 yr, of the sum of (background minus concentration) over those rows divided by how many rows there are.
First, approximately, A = -5.4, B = -5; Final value 0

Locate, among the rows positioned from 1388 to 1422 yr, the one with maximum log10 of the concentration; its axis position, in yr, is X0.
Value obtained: 1410 yr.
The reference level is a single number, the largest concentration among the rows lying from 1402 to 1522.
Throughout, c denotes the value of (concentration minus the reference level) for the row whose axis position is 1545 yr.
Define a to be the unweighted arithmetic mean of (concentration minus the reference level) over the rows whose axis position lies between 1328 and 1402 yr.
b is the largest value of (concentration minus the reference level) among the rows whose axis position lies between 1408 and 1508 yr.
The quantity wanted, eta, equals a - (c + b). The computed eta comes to 24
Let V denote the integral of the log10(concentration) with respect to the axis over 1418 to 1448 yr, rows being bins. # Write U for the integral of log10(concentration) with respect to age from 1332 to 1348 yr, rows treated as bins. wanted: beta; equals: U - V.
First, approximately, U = 41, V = 76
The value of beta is -35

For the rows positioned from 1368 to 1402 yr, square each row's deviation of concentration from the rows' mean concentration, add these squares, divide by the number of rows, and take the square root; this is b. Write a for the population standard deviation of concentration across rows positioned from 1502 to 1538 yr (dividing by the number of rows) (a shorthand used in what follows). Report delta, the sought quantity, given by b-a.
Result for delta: 6.9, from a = 4.3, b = 11.2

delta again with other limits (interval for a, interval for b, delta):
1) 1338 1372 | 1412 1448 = -0.2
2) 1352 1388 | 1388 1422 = 2.0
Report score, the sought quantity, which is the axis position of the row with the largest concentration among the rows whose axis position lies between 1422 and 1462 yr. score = 1425 yr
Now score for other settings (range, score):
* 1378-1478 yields 1380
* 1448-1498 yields 1465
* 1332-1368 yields 1335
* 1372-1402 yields 1380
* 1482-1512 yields 1505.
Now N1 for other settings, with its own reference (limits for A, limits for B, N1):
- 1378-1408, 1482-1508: 22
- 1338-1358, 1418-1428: 143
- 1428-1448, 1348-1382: 86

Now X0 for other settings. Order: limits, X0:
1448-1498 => 1465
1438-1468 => 1465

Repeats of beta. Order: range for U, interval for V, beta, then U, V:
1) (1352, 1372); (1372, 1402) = -25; 51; 77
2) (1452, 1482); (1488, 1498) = 51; 76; 25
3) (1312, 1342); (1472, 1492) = 26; 77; 51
